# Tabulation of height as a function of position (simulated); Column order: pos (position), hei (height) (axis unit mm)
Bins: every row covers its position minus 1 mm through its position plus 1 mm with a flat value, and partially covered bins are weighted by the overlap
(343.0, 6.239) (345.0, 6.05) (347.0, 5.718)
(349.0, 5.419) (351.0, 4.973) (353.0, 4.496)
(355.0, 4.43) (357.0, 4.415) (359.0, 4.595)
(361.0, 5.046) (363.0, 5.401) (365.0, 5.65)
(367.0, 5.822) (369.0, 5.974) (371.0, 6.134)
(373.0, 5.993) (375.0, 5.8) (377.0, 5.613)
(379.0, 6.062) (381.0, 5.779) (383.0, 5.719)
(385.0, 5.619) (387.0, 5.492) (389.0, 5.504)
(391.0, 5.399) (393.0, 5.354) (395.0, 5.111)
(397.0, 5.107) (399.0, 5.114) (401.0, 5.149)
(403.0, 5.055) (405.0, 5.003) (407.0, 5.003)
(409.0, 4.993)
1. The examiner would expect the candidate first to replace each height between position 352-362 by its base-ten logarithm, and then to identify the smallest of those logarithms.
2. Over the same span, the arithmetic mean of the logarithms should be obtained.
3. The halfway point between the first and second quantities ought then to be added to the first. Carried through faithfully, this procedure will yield 1.30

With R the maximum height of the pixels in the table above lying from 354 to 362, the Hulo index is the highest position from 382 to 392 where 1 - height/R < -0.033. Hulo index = 391.0 mm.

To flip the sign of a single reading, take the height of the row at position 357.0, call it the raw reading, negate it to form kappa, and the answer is -4.4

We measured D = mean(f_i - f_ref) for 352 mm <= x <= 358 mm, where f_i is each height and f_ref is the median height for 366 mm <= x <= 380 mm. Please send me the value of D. -1.5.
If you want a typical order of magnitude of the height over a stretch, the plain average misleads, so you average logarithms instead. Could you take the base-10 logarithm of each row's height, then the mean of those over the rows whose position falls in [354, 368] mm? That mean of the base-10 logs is 0.701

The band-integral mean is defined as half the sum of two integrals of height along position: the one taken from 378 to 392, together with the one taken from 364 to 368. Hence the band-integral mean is 51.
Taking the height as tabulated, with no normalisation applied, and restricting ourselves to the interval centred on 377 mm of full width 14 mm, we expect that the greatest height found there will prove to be 6.134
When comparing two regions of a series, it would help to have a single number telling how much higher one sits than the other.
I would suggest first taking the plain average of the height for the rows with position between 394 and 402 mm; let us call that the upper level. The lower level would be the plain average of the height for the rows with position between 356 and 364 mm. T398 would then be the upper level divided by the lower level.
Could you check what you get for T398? 1.1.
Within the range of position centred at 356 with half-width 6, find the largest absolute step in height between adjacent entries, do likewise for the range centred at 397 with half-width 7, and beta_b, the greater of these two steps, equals 0.477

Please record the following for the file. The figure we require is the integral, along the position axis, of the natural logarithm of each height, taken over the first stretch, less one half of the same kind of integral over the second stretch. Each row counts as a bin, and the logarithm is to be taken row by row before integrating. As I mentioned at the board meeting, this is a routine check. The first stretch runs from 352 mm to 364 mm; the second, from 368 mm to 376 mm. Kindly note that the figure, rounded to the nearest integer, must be 11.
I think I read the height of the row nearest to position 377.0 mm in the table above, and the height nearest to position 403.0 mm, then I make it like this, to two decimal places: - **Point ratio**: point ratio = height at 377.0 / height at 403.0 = 1.11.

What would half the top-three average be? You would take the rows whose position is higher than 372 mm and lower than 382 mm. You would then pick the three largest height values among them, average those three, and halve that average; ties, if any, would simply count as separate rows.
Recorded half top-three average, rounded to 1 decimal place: 3.0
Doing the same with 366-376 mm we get 3.0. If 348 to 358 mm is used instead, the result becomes 2.5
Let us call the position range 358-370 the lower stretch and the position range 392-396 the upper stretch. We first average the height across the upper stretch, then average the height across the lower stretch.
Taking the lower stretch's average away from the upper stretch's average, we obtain -0.18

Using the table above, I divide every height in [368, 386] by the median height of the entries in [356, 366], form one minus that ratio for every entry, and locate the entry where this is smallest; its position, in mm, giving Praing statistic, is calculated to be 371.0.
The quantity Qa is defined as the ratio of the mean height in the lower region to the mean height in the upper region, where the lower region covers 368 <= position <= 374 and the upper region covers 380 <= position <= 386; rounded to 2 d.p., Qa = 1.06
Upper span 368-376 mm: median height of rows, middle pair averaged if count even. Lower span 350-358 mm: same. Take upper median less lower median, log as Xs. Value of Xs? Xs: 1.5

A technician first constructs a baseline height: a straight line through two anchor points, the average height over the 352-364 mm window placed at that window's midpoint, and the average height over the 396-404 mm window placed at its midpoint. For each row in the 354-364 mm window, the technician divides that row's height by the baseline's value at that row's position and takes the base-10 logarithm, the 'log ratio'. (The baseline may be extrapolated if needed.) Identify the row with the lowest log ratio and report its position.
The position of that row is 357.0 mm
